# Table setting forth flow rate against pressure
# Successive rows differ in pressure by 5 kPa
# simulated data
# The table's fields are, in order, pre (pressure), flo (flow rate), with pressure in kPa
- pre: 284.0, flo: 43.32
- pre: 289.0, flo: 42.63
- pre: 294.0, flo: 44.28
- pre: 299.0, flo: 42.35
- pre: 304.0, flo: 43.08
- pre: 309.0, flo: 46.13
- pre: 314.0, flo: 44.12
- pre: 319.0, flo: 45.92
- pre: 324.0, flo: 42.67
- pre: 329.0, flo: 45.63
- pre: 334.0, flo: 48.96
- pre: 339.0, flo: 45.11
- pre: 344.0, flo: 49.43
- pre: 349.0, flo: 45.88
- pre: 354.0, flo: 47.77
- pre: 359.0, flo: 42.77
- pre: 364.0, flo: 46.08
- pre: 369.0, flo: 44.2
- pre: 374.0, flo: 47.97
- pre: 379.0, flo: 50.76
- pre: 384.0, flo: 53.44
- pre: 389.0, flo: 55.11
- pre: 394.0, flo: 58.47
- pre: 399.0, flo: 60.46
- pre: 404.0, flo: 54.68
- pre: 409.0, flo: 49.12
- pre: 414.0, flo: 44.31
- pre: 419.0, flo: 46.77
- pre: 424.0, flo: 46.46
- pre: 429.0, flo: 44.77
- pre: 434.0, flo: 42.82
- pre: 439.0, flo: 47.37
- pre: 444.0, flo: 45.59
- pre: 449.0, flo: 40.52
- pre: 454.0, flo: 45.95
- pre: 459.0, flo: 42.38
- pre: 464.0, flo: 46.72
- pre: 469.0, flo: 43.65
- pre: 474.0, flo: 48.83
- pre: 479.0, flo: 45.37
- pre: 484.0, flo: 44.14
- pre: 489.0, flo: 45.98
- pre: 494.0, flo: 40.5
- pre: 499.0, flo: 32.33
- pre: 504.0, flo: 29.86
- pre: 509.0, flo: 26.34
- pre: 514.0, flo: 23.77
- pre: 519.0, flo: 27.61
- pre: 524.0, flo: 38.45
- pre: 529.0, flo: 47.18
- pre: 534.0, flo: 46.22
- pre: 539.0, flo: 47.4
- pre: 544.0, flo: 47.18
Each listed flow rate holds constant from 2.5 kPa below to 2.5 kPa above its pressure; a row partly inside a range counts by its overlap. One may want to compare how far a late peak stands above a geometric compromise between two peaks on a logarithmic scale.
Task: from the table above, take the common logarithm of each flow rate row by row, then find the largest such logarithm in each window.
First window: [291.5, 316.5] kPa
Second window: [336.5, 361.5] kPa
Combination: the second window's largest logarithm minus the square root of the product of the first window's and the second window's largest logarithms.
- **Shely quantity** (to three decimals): 0.015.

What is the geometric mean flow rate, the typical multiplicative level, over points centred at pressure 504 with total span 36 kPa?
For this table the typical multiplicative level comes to 31.5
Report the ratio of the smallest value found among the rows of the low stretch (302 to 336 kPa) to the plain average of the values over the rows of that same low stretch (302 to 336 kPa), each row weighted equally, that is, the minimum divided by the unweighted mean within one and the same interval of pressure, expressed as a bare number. 0.944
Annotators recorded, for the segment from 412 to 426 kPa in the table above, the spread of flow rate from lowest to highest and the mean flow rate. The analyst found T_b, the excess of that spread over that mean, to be -43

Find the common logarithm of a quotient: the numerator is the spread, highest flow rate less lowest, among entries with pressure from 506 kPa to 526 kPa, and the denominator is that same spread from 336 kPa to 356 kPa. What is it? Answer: 0.5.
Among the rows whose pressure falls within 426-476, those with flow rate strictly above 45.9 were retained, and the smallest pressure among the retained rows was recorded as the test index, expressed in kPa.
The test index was 439.0 kPa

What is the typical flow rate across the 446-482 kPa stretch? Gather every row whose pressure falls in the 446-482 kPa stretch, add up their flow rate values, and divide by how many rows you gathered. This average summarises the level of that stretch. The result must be 45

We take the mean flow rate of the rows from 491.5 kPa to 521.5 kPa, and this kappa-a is 30.1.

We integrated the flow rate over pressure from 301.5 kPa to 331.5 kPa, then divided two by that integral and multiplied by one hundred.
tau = 0.150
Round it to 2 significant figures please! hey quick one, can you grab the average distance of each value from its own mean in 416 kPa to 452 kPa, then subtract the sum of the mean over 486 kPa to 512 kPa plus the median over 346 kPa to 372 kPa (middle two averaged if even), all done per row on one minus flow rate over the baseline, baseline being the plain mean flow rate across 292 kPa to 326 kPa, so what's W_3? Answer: -0.12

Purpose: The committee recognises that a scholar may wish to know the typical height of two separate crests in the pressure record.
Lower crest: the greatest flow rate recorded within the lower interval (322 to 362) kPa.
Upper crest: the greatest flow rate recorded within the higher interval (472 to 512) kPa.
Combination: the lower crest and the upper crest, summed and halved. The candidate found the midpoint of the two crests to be 49.1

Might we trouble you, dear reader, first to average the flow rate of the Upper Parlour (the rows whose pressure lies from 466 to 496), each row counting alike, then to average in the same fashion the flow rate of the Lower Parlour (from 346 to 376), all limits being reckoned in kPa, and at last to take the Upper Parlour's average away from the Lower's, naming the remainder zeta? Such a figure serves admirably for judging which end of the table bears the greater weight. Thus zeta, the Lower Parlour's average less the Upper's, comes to 1.0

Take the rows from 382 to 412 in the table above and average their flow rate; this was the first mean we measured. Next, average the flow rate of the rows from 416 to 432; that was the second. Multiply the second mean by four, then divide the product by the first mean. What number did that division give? 3.33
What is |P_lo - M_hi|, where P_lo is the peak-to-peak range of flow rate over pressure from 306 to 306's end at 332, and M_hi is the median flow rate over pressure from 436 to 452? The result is 42.1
